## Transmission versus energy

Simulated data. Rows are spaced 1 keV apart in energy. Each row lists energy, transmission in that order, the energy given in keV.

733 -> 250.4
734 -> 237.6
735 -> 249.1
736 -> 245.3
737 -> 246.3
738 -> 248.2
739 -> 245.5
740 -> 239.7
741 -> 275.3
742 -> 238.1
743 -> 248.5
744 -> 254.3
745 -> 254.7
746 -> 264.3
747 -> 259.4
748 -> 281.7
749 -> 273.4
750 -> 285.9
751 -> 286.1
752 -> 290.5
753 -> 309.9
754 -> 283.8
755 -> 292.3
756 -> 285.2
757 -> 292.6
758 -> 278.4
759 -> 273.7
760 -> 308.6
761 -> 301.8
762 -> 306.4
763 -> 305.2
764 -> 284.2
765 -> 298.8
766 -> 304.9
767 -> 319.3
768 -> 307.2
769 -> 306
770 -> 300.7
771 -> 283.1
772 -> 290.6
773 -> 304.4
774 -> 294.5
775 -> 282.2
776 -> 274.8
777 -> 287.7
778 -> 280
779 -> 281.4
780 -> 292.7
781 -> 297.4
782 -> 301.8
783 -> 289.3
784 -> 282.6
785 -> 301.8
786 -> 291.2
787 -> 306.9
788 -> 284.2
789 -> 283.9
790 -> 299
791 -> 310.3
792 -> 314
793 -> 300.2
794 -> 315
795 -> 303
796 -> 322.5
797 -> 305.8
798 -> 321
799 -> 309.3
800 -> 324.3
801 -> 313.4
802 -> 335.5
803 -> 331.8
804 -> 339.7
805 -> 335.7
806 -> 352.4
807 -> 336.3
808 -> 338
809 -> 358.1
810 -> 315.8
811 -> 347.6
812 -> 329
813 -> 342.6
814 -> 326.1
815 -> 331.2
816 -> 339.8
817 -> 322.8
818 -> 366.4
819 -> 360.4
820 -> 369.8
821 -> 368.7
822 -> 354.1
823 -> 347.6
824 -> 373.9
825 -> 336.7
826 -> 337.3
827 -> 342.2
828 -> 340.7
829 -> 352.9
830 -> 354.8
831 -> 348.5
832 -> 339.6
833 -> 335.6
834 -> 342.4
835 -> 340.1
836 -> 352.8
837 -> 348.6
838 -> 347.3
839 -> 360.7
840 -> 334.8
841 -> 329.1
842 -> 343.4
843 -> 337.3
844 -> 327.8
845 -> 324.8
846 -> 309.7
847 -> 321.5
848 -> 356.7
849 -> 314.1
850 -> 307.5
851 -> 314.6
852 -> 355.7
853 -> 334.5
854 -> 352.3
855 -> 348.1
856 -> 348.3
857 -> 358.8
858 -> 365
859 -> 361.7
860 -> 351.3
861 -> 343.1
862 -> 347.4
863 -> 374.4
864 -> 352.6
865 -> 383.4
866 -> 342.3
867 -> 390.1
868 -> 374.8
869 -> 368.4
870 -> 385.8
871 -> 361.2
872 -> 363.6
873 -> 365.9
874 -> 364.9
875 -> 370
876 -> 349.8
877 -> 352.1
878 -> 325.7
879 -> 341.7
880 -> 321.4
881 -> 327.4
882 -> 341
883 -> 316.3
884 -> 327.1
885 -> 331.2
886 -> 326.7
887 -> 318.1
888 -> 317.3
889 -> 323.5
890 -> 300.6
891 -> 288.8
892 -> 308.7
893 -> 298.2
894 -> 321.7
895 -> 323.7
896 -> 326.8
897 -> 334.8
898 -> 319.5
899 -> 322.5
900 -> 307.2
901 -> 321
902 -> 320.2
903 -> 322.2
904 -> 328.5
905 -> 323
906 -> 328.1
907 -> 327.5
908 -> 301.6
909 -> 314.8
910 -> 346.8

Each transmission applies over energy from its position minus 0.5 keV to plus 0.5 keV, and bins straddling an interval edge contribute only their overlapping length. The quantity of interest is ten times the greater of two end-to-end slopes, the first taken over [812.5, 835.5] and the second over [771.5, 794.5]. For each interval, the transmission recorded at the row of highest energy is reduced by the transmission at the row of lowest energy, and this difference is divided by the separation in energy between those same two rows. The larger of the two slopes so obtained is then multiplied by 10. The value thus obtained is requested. 11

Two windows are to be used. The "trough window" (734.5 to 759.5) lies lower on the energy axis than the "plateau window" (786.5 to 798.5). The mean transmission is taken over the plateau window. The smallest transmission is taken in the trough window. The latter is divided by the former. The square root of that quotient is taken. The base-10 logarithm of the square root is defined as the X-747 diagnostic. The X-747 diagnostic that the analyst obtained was -0.054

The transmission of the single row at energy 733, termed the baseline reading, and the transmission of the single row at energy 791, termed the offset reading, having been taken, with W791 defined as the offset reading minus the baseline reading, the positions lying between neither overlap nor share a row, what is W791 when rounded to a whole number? 60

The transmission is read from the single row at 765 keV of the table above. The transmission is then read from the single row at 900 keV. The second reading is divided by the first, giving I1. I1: 1.03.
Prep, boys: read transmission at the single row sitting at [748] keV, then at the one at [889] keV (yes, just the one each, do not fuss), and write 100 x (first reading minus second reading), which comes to -4180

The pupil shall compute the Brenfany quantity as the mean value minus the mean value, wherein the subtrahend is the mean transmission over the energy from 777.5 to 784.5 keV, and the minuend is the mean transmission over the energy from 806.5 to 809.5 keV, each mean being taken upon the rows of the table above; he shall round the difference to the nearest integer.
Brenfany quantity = 55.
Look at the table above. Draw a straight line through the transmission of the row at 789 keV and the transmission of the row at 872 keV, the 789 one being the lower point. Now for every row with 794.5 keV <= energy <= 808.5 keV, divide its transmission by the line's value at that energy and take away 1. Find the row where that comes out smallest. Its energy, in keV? 795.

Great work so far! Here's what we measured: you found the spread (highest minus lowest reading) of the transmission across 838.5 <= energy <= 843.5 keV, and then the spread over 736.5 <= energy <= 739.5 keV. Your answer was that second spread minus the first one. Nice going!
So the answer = -29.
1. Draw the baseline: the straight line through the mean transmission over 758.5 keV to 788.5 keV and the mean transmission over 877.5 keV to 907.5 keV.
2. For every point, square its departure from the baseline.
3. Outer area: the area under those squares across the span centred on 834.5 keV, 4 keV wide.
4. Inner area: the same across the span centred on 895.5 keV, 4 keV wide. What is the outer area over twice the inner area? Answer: 13.5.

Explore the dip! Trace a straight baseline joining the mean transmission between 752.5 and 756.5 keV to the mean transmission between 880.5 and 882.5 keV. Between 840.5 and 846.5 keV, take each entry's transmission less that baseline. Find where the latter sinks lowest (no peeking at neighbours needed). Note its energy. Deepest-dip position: 846 keV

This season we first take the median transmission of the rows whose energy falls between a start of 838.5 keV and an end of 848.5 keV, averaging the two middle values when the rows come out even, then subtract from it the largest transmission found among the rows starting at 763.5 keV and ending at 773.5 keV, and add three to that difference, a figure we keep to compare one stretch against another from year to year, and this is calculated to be 16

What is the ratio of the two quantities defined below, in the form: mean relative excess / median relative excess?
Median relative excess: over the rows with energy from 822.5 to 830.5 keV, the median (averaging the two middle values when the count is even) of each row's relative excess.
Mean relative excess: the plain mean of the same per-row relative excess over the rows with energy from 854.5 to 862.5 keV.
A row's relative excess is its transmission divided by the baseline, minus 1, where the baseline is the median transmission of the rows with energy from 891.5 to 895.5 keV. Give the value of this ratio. 1.3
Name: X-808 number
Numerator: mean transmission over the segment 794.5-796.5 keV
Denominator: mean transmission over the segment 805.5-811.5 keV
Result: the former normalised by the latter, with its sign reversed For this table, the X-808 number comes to -0.92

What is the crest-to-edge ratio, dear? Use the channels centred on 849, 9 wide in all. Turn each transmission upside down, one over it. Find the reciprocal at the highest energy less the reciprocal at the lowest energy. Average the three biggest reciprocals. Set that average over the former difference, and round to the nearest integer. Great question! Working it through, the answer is -36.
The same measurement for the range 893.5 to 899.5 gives -404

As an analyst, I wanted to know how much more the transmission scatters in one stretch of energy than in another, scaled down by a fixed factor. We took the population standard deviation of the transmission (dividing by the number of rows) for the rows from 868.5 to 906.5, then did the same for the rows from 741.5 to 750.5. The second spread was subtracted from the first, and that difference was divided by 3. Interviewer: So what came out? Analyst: 2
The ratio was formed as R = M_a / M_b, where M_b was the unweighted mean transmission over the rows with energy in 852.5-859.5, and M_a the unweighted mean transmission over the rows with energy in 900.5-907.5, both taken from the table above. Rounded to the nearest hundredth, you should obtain 0.92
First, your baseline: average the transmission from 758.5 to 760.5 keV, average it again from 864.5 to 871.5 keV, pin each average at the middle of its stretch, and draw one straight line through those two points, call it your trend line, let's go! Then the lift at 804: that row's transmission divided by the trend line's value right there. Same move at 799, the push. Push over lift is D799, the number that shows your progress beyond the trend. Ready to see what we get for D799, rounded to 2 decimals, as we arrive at 0.92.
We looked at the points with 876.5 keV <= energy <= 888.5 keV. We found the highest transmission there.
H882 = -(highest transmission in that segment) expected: -352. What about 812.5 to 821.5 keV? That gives -370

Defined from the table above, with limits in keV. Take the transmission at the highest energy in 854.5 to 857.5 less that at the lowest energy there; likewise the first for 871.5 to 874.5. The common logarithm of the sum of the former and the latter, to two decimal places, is 1.08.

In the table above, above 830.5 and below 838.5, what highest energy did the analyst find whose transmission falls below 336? 833 keV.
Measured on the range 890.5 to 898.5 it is 898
